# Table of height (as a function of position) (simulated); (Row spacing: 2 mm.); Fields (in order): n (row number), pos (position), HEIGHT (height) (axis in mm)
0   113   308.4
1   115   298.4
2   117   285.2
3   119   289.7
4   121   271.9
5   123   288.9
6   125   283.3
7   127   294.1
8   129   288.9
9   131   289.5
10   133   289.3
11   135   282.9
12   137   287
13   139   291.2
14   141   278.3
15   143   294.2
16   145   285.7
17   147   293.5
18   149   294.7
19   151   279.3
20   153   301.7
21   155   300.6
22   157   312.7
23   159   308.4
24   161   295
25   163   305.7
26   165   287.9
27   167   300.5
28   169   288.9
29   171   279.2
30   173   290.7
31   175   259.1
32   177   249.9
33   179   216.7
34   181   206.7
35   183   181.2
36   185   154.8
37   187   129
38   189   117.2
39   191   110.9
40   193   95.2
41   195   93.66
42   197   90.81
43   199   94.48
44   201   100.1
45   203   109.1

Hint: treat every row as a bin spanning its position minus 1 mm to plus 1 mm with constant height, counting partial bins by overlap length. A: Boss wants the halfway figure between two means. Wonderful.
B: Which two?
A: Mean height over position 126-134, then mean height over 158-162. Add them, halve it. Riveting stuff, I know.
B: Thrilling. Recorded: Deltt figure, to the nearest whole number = 296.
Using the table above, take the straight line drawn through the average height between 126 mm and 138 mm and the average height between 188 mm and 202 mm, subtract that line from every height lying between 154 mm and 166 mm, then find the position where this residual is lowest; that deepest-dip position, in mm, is 155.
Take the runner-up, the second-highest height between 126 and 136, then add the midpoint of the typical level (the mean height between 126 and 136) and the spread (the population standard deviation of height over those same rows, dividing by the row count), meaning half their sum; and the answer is 436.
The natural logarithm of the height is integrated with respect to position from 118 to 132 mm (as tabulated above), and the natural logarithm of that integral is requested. 4.4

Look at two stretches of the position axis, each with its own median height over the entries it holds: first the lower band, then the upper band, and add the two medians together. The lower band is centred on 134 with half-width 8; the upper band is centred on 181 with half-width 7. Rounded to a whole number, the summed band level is 496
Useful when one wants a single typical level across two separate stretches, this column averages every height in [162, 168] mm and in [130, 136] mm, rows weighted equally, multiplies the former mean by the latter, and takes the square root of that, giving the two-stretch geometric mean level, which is 293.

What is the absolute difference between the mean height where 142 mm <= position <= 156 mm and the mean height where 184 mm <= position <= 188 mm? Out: 151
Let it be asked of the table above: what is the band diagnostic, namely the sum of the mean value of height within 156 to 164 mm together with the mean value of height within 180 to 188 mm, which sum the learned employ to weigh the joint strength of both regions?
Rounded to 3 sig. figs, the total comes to 473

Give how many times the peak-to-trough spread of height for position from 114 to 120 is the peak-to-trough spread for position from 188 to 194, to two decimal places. 0.60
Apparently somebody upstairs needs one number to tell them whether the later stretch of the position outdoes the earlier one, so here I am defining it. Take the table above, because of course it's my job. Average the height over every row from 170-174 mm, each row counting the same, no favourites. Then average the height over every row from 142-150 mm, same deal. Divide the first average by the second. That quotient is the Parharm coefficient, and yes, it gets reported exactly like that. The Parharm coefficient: 0.98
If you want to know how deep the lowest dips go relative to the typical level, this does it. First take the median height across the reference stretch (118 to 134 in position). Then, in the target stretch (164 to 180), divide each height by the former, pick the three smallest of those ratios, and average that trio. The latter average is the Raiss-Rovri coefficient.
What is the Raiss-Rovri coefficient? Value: 0.84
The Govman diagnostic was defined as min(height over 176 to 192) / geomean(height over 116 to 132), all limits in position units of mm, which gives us 0.39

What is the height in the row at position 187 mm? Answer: 129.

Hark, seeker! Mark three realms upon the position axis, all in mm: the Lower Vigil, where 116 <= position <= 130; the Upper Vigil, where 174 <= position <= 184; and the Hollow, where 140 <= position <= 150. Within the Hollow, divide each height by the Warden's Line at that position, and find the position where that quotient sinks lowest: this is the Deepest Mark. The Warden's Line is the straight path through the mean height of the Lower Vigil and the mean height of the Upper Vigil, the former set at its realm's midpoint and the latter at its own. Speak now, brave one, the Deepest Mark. 141 mm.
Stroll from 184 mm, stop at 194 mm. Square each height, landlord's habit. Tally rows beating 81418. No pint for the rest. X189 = 0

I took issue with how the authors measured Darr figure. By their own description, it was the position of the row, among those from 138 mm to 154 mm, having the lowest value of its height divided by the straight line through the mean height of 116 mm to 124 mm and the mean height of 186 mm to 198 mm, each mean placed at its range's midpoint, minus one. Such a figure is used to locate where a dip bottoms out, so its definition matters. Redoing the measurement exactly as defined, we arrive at 141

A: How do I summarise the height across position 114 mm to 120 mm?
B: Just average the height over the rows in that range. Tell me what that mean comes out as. 291.1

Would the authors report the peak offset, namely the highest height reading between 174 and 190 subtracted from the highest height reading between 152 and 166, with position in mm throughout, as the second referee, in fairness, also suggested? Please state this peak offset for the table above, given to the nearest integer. 54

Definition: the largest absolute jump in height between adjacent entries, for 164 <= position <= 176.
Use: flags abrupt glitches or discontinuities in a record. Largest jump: 32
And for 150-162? 22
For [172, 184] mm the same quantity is 33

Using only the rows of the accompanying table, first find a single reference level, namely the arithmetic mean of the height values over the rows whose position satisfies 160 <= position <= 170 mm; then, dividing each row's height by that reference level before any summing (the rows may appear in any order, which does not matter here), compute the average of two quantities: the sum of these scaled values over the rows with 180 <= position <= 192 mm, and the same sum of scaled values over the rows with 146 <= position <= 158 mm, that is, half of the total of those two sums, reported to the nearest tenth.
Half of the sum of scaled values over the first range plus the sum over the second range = 4.5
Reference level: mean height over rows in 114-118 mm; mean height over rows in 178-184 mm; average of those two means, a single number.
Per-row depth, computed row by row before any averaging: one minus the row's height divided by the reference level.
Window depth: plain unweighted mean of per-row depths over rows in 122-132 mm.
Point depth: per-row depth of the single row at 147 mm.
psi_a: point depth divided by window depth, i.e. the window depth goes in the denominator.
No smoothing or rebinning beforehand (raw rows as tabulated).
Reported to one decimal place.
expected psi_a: 1.1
